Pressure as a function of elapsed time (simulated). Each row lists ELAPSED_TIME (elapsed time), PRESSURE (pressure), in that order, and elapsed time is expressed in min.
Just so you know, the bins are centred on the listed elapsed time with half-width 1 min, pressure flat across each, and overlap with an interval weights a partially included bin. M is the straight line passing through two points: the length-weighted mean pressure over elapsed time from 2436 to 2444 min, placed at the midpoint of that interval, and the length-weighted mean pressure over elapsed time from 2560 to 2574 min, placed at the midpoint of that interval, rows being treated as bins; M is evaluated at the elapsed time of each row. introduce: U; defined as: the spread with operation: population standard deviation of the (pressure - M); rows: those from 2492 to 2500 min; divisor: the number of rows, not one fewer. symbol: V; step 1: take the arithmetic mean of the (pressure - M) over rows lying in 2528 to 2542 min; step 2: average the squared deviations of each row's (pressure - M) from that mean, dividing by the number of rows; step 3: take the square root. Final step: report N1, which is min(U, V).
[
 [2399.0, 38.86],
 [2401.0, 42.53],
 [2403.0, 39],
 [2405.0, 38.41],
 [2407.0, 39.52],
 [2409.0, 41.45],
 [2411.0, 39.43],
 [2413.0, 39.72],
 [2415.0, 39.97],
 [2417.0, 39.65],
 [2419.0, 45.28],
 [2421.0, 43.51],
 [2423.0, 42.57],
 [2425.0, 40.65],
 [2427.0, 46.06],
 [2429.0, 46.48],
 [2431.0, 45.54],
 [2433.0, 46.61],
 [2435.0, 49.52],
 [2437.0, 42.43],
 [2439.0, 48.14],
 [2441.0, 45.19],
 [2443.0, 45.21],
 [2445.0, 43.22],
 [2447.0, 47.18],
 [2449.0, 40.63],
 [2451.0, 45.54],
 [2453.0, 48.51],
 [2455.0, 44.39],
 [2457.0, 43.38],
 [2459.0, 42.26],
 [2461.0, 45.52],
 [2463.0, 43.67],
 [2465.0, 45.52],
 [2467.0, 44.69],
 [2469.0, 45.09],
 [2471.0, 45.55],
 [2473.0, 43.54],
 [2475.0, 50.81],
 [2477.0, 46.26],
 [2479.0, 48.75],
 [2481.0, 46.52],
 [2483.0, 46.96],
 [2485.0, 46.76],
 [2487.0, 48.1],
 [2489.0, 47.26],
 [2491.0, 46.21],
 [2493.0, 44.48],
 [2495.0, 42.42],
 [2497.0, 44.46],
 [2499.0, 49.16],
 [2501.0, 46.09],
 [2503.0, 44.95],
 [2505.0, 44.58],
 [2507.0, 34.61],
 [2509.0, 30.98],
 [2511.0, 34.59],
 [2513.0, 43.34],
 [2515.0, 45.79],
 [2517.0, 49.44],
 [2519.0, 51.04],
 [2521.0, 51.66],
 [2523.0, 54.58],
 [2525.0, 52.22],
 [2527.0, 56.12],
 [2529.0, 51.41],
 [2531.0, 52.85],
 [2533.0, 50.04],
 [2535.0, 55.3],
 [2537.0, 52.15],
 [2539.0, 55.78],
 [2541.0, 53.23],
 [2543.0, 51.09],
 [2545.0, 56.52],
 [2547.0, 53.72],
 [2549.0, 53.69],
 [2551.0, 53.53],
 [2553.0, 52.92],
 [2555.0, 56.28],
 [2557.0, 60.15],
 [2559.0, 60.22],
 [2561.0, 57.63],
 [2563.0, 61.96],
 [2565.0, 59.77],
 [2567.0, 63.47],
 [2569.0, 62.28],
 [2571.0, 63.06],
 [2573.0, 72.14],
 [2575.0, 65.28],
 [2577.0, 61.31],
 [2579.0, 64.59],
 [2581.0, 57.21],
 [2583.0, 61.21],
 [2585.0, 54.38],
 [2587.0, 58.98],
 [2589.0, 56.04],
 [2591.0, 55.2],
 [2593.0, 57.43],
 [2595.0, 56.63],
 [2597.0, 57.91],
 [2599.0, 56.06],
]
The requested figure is 1.7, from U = 2.3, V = 1.68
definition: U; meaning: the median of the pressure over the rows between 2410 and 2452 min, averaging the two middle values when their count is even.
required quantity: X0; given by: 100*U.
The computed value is 4519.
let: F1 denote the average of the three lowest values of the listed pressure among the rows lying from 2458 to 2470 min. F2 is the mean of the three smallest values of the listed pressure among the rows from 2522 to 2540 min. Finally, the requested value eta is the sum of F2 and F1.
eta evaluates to 95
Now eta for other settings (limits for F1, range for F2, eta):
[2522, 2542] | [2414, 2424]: 92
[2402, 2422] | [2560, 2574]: 99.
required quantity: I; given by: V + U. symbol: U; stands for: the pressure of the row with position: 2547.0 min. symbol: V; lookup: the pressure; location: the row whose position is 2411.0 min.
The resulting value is 93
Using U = 53.72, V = 39.43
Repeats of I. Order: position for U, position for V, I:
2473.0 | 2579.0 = 108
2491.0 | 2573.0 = 118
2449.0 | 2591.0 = 96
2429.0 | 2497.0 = 91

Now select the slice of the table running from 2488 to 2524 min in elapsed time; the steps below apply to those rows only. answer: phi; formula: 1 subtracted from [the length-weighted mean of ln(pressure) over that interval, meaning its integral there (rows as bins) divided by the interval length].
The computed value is 2.791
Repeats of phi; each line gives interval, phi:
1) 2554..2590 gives 3.107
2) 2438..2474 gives 2.802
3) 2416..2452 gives 2.797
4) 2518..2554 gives 2.974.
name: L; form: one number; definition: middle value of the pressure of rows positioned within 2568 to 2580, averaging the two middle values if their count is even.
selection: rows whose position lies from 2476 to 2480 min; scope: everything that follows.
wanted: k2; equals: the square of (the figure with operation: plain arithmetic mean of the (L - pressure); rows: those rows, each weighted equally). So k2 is 266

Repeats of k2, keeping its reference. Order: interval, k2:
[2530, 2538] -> 126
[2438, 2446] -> 338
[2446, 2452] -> 375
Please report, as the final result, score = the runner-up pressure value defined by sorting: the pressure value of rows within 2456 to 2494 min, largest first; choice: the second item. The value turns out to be 48.75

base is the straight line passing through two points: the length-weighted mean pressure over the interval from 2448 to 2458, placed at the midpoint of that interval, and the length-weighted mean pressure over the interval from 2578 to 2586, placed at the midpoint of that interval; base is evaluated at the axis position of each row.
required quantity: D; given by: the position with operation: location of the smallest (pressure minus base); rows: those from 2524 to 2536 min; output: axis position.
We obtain 2533.0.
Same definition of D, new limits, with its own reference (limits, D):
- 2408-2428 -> 2417.0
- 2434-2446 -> 2445.0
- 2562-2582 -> 2581.0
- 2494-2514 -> 2509.0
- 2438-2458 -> 2449.0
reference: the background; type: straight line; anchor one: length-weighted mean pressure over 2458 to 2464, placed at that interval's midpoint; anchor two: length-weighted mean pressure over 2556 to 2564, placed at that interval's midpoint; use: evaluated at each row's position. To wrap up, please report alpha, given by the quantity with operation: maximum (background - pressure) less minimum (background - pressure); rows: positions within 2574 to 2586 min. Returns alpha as 12.5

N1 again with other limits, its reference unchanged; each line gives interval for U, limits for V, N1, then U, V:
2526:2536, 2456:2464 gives 1.1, 2.4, 1.09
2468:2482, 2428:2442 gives 2.1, 2.1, 2.22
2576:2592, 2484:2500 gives 2.3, 3.8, 2.30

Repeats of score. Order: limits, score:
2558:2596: 65.28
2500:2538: 55.3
